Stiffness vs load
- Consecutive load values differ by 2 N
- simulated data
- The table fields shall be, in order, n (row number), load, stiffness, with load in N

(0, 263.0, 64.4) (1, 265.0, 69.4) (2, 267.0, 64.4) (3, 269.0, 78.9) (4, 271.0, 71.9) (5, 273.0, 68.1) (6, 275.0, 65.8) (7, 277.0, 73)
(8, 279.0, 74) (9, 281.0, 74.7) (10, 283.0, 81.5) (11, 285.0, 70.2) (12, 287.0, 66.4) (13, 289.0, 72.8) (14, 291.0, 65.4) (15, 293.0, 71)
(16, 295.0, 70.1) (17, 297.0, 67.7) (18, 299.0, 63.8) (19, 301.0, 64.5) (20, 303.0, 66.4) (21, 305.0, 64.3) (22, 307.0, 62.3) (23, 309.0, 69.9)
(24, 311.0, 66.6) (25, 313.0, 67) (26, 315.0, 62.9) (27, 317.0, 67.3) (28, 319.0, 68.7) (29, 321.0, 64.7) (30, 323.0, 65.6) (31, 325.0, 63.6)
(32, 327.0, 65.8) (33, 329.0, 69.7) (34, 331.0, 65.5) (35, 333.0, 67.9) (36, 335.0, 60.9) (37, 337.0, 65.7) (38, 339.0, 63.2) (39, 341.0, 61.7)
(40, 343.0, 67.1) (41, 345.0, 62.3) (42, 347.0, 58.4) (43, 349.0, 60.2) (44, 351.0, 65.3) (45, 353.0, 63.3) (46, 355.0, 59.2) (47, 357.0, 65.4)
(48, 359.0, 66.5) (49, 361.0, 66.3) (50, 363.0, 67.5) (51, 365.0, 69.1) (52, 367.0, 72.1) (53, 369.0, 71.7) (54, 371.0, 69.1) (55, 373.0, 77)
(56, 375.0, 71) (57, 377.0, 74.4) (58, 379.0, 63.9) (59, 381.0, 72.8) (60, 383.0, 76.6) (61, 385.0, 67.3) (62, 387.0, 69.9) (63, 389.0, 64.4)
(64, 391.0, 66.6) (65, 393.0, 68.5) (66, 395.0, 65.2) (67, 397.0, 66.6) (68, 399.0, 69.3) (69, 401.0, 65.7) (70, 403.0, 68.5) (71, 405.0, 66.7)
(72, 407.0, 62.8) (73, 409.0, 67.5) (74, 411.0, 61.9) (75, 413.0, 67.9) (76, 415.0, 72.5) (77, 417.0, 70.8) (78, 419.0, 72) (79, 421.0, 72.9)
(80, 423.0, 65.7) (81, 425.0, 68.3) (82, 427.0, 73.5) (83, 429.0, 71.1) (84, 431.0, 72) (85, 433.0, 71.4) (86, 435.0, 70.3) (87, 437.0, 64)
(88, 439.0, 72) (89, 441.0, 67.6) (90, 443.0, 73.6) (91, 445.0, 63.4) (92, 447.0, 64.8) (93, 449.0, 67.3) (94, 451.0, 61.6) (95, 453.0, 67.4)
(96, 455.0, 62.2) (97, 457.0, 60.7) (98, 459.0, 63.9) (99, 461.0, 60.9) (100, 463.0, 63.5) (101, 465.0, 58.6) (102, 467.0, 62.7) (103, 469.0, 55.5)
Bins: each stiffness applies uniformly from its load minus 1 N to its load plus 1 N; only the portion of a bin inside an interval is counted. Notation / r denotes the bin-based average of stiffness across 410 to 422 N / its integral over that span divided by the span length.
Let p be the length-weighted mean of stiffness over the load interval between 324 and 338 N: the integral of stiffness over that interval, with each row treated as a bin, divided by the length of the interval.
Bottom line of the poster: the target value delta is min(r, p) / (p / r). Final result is 70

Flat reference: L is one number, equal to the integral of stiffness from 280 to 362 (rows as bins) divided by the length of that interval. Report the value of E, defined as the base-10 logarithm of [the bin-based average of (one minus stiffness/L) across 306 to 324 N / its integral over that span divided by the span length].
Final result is -3.3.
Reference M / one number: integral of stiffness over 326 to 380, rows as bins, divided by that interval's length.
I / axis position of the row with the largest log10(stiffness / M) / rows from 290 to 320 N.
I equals 293.0 N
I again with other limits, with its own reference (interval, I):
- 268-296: 283.0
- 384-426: 421.0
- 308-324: 309.0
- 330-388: 373.0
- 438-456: 443.0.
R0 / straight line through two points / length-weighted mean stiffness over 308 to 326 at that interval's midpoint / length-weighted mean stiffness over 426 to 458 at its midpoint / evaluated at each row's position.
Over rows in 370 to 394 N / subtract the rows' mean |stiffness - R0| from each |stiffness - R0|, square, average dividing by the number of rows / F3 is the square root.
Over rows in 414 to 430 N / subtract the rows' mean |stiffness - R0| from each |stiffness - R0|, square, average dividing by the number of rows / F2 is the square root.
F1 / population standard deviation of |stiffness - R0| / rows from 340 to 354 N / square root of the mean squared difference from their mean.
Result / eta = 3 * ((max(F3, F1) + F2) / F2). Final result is 8.7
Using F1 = 2.5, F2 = 1.7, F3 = 3.2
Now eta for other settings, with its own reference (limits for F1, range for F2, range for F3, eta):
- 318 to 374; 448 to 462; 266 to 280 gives 7.8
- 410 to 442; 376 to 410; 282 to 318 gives 7.0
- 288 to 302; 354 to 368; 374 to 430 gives 5.8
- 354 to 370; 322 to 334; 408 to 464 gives 10.3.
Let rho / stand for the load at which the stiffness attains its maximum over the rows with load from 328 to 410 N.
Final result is 373.0 N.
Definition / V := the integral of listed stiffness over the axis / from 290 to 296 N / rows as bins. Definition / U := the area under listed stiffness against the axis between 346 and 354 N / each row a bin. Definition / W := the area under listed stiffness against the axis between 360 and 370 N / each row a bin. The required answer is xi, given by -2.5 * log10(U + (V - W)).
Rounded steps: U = 494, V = 413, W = 693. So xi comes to -5.83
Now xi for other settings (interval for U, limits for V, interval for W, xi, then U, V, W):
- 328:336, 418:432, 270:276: -7.61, 528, 991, 412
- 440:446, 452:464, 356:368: -6.37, 409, 757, 814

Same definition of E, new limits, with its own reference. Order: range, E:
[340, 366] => -1.5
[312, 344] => -2.0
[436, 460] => -2.2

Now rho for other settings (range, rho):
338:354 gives 343.0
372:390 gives 373.0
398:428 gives 427.0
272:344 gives 283.0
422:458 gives 443.0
